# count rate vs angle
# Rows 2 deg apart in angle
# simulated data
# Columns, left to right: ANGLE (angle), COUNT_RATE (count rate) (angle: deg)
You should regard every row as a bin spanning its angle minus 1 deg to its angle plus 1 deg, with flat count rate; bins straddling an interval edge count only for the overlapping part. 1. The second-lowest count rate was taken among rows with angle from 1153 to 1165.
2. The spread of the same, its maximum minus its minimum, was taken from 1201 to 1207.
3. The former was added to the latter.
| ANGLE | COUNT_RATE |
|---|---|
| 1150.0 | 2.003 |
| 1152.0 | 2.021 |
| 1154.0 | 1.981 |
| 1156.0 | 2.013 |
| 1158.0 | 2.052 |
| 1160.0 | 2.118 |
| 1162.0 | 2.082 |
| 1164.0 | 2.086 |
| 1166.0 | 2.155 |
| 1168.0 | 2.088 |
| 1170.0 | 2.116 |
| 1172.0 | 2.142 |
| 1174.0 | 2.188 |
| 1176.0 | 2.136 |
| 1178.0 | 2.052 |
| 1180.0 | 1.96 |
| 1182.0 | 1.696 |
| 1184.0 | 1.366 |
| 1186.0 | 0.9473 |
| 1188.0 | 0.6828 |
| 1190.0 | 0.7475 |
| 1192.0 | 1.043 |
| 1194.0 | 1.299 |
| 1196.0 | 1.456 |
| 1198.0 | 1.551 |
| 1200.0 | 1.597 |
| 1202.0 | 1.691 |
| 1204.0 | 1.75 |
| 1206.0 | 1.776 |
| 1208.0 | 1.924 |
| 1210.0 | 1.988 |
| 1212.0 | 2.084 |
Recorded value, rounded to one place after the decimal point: 2.1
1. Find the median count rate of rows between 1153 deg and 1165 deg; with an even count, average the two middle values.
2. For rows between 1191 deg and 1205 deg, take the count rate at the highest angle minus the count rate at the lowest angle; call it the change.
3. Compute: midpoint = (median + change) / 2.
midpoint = 1.39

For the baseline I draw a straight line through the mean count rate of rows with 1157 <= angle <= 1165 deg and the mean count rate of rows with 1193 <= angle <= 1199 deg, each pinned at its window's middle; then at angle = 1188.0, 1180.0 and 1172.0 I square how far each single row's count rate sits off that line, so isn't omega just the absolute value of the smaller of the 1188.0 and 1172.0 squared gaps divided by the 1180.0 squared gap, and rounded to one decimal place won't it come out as 1.3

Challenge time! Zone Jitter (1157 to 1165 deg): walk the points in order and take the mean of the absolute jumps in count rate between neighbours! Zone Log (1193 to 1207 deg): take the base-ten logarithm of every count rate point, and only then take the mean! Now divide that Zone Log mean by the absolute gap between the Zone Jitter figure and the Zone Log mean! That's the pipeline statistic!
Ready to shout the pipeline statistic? 1.2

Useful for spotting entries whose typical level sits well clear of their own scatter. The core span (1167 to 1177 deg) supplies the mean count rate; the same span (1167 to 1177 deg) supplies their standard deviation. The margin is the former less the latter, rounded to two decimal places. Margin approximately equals 2.10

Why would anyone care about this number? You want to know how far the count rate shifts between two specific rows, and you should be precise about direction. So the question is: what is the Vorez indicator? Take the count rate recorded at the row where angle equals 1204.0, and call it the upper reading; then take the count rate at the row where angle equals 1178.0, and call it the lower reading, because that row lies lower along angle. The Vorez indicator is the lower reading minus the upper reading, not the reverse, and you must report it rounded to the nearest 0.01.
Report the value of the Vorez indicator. 0.30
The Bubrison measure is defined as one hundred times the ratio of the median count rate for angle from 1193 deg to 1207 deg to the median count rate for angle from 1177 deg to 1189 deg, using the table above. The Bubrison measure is 104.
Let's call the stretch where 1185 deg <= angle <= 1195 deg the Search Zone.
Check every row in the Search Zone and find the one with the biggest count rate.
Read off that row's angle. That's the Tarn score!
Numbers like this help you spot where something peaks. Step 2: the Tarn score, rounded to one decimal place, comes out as 1194.0 deg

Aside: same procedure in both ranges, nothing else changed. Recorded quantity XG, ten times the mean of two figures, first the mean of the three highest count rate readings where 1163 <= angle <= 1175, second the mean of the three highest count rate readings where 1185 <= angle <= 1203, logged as 18.9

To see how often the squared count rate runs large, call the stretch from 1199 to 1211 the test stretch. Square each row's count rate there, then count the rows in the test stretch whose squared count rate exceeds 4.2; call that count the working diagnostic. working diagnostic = 0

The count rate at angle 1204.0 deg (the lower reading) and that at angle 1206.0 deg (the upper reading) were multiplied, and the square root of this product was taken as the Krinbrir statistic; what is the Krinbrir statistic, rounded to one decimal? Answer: 1.8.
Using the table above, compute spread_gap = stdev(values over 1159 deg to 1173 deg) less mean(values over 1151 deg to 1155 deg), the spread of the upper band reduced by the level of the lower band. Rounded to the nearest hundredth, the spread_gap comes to -1.97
